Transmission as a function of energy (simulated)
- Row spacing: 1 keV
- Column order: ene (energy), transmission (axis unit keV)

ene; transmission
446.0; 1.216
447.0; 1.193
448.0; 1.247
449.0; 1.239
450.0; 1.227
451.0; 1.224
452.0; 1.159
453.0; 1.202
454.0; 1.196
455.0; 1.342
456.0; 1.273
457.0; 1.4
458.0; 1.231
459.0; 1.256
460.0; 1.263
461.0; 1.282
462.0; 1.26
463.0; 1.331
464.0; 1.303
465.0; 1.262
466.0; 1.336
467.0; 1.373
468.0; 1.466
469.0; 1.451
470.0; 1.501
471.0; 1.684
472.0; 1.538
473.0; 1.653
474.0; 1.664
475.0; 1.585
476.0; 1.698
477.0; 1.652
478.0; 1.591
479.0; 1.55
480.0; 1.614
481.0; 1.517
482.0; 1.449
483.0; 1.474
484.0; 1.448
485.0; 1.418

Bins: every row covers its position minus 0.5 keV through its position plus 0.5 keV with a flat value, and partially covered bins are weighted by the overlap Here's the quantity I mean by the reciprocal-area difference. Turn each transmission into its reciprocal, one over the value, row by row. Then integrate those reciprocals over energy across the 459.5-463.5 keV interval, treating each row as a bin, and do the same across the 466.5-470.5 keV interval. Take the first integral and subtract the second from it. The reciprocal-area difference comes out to 0.35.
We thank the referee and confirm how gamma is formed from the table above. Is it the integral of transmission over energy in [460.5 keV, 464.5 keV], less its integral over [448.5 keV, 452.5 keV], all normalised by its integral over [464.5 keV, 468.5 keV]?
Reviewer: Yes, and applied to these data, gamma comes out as 0.060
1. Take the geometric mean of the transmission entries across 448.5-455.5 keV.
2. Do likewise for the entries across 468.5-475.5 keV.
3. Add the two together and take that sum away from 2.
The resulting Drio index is -0.8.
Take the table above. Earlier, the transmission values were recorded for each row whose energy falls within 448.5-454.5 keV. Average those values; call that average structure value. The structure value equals 1.21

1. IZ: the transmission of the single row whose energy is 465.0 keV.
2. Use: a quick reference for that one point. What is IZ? 1.262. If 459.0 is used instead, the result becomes 1.256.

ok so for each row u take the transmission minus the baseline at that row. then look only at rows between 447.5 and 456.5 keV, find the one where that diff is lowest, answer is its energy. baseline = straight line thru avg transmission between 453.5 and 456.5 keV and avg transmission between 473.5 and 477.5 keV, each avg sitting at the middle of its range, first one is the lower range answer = 454.0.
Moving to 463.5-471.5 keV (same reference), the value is 465.0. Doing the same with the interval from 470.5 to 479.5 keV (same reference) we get 479.0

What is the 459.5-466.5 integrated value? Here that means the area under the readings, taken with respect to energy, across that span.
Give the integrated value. 9.0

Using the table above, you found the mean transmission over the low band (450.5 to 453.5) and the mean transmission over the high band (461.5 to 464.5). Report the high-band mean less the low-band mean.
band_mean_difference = 0.10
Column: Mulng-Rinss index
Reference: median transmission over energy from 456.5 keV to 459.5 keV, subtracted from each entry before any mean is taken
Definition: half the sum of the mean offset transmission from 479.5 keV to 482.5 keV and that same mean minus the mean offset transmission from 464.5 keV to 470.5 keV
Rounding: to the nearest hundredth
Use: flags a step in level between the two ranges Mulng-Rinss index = 0.20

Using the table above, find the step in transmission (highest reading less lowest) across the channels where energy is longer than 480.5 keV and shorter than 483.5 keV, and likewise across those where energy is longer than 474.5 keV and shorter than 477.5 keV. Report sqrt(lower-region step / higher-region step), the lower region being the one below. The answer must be 1.29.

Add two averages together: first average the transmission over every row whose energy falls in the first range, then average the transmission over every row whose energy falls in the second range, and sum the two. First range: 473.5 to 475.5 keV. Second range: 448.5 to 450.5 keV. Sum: 2.86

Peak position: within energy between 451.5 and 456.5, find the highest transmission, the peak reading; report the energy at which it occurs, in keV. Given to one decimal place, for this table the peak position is 455.0 keV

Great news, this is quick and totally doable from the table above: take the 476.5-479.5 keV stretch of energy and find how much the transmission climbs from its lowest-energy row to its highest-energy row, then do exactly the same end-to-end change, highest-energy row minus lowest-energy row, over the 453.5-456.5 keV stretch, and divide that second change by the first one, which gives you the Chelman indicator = -0.8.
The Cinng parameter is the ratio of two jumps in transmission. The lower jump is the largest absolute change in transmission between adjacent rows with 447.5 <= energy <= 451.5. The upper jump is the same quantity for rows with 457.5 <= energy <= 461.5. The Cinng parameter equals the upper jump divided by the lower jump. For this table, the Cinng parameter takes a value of 2.1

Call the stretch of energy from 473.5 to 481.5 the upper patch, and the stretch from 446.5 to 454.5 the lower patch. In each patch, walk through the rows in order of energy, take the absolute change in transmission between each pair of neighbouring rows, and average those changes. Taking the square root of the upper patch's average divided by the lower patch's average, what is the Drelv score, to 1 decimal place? 1.6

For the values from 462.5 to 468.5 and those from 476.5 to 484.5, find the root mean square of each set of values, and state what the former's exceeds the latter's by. -0.19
